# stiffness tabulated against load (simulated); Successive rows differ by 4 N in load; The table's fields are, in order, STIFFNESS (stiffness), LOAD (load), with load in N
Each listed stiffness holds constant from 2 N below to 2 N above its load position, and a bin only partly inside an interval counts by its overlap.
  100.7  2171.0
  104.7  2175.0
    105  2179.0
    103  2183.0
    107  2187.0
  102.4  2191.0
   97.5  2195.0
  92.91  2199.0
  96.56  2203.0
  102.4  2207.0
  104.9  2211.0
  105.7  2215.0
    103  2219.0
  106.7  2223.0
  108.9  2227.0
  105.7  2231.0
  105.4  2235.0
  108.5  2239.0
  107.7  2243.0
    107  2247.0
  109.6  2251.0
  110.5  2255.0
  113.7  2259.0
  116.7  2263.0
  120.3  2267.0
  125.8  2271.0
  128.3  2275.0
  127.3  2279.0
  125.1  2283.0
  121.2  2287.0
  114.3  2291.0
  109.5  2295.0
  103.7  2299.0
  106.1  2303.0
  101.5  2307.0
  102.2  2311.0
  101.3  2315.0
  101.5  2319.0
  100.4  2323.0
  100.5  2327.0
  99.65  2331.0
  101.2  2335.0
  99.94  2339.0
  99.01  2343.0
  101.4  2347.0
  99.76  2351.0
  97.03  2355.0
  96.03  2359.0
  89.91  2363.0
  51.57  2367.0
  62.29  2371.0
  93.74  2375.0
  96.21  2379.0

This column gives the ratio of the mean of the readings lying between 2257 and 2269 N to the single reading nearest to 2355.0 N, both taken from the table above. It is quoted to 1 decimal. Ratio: 1.2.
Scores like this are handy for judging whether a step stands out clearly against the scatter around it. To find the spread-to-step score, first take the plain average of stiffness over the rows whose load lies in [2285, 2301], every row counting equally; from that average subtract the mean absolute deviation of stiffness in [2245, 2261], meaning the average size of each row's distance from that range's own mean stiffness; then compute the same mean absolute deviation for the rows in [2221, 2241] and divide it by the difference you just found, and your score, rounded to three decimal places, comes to 0.012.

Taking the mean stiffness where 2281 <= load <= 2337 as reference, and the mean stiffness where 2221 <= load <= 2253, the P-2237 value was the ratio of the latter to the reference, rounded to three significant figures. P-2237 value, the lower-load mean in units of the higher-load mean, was 1.01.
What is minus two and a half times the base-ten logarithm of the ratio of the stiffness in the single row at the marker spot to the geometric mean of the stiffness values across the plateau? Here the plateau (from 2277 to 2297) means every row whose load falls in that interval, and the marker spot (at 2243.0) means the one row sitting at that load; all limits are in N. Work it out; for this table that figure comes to 0.11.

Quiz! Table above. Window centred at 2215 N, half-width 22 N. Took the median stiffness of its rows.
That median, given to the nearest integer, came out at 105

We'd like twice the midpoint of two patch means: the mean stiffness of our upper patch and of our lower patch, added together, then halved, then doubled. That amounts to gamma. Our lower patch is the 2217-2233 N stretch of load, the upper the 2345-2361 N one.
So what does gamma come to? 205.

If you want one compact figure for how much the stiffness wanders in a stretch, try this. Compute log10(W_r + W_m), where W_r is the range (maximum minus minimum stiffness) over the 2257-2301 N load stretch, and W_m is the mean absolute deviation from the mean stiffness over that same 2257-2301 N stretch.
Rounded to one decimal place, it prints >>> 1.5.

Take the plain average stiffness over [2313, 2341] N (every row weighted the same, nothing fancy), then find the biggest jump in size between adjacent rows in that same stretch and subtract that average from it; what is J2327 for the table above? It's -99.1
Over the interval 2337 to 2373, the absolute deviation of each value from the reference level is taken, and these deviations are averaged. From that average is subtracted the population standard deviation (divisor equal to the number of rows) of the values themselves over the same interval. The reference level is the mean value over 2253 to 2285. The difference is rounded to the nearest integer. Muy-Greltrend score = 15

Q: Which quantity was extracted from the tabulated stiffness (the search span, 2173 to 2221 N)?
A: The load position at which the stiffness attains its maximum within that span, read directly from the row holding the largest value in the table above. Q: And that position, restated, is 2187.0 N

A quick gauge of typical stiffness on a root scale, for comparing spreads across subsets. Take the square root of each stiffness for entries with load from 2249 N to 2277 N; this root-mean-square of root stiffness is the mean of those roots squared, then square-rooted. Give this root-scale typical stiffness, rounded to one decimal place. 10.9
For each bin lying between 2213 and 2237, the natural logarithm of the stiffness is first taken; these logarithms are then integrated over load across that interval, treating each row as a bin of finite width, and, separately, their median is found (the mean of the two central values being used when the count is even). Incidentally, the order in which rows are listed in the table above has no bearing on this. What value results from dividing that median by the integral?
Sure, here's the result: 0.042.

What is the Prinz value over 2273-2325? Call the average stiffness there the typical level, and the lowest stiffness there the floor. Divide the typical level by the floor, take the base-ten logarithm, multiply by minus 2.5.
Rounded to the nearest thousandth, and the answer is -0.109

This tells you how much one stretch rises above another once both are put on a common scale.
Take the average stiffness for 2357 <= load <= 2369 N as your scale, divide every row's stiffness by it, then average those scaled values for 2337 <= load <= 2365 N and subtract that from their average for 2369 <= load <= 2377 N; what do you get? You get -0.25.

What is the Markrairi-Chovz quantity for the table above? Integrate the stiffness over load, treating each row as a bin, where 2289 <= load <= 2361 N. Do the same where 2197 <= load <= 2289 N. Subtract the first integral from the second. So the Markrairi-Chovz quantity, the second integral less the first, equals 2875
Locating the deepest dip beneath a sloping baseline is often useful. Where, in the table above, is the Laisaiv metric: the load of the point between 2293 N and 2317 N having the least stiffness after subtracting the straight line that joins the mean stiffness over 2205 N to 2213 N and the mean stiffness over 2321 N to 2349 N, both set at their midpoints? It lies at 2307.0 N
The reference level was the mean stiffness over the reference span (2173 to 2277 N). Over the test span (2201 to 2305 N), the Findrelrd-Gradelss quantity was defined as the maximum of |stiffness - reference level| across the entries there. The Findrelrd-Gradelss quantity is 21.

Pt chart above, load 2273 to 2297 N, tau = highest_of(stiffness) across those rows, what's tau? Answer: 128.3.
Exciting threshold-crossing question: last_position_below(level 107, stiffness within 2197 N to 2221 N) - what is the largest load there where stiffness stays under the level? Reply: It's 2219.0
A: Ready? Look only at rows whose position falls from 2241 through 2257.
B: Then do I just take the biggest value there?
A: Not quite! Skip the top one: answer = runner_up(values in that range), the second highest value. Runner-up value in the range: 109.6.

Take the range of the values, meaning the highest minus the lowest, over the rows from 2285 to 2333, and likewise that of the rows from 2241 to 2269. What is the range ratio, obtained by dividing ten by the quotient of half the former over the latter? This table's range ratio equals 12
